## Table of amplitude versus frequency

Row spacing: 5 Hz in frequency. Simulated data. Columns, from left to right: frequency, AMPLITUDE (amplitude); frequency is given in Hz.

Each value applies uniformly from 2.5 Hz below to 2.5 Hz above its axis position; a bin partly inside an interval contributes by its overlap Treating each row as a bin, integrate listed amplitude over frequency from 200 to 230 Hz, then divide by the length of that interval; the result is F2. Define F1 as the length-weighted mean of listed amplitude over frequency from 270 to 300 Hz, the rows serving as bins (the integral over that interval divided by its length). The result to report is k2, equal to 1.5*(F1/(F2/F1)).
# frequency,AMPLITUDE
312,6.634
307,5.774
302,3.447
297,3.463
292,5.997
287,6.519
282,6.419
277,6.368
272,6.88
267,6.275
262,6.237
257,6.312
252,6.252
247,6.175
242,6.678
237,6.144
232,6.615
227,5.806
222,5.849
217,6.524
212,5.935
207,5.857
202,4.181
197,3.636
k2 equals 9.1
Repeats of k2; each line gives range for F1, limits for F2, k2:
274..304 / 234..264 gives 7.0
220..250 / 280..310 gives 11.0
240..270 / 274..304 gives 11.1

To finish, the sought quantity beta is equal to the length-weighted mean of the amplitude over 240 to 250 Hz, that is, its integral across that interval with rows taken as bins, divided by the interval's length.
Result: 6.4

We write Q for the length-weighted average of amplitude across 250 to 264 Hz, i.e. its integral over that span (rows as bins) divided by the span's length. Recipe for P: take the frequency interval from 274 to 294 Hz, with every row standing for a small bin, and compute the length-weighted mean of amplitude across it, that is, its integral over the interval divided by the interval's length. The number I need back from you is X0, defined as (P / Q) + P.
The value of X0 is 7.36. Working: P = 6.35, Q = 6.27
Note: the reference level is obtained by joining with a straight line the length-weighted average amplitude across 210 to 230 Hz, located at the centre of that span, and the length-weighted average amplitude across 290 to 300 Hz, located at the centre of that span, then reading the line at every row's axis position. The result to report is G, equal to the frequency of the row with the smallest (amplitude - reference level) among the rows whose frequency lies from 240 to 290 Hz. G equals 247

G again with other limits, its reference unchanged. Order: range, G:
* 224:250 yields 227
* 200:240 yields 202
